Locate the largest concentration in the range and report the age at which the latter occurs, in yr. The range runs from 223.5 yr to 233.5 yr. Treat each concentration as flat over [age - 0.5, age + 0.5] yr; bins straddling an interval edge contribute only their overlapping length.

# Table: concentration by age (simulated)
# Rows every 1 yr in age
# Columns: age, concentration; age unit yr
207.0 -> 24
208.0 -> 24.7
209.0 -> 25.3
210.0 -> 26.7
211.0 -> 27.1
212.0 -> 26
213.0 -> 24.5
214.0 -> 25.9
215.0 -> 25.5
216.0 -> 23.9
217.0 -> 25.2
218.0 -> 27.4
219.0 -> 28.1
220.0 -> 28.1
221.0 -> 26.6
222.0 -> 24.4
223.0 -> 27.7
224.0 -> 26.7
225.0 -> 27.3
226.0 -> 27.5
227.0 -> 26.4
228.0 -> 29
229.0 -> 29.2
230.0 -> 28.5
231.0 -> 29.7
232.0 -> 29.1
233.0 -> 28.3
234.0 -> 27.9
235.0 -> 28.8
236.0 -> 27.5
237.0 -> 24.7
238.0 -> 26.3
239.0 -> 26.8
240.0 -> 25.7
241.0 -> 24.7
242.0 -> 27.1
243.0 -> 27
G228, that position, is 231.0 yr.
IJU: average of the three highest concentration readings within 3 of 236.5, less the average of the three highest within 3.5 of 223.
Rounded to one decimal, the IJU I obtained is 0.3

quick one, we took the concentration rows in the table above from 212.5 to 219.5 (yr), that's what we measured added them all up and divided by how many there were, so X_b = 25.8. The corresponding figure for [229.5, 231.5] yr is 29.1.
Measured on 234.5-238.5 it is 26.8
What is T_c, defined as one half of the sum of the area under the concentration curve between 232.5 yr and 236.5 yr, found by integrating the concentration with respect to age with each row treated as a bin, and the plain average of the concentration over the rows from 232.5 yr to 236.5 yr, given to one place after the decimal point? 70.3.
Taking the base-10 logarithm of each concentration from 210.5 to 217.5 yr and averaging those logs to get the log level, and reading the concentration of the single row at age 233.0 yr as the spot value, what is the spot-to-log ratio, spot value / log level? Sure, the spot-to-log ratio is 20.1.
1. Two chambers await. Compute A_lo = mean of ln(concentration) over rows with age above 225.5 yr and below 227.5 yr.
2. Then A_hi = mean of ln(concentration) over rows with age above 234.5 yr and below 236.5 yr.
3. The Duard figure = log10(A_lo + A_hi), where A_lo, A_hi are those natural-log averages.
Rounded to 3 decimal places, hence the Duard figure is 0.822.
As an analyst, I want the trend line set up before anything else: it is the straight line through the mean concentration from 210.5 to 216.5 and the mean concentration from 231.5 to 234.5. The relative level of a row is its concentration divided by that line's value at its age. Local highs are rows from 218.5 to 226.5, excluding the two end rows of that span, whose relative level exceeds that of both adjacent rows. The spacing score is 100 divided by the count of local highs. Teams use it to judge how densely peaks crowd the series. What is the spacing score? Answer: 100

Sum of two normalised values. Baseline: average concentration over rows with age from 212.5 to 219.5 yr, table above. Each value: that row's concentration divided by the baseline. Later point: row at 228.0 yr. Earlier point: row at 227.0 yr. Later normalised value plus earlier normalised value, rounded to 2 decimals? 2.15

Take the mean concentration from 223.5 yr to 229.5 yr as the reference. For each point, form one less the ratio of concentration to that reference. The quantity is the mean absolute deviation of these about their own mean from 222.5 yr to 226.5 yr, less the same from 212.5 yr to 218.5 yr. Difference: -0.020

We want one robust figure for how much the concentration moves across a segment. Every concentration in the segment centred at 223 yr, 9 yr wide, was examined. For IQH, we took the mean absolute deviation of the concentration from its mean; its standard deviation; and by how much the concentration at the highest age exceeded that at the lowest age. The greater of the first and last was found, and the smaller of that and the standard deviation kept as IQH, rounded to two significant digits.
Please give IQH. 0.85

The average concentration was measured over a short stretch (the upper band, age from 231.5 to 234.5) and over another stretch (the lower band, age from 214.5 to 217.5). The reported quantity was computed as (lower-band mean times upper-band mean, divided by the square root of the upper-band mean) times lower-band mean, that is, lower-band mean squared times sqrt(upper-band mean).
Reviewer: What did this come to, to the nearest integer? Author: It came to 3297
